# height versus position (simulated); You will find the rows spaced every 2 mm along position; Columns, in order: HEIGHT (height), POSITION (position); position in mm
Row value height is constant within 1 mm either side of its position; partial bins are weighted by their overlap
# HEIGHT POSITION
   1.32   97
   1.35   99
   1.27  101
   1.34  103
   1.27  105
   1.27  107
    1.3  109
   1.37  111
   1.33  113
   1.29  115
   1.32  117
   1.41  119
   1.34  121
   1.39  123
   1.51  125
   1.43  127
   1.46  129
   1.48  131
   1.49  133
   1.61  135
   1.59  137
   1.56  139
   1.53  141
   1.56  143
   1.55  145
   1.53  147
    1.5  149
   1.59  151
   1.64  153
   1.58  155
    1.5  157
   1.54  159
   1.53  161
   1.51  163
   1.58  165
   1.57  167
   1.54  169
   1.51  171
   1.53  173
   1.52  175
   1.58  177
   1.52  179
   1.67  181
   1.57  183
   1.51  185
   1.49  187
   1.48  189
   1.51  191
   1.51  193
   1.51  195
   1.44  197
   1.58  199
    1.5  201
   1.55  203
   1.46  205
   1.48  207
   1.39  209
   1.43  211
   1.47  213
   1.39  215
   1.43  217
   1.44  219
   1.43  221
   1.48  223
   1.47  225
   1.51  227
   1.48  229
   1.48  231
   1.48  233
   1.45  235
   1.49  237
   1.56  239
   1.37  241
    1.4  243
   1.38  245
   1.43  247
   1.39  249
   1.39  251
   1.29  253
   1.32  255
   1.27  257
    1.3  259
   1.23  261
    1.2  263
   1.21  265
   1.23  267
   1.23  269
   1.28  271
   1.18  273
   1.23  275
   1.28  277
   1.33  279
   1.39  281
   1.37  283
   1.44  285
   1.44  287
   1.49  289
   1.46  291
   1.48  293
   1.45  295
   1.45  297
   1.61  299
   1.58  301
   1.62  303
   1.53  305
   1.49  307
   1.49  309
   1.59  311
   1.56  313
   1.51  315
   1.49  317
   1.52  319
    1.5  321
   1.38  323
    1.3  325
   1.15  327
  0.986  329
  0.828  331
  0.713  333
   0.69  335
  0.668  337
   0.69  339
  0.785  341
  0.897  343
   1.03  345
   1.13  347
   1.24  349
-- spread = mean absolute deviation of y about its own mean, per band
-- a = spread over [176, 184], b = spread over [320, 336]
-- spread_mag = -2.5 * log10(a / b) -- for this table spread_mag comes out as 2.0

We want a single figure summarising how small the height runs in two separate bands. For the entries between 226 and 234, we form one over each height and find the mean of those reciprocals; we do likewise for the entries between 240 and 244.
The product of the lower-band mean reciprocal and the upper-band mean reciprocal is 0.49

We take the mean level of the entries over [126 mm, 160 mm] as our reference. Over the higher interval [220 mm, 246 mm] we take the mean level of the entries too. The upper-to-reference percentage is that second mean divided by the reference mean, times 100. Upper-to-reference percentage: 95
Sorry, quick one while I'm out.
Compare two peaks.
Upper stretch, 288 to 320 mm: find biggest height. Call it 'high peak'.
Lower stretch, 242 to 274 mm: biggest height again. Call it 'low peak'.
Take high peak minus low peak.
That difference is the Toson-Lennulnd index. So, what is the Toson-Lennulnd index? 0.19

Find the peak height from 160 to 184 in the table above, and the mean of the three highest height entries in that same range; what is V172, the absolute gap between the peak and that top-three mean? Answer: 0.060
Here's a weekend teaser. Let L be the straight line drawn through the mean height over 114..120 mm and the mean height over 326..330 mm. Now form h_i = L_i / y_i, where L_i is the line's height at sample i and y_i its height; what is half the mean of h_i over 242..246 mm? 0.423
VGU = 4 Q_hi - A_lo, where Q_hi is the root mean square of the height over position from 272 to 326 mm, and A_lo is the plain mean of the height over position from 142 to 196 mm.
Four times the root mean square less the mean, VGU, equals 4.28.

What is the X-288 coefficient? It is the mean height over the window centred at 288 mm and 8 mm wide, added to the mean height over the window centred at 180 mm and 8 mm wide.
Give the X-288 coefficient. 3.04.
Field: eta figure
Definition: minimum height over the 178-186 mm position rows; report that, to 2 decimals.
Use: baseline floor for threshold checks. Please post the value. 1.51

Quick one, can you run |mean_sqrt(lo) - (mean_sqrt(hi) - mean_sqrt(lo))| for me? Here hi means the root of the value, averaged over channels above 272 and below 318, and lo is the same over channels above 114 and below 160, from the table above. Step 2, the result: 1.24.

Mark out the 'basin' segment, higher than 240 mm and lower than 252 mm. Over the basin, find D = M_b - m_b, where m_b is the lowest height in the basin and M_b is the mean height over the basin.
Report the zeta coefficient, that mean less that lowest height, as 0.023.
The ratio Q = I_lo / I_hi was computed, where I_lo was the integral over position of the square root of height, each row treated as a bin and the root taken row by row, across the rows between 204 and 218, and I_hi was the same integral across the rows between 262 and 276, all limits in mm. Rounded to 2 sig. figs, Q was 1.1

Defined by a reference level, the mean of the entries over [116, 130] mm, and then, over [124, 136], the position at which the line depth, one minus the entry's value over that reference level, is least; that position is 135 mm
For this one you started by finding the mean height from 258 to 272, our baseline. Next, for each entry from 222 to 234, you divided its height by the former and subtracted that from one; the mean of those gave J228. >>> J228 -0.20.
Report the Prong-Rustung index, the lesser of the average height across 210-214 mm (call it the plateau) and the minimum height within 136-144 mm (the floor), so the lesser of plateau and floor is 1.45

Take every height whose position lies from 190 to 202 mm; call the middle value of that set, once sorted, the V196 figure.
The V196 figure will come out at 1.51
